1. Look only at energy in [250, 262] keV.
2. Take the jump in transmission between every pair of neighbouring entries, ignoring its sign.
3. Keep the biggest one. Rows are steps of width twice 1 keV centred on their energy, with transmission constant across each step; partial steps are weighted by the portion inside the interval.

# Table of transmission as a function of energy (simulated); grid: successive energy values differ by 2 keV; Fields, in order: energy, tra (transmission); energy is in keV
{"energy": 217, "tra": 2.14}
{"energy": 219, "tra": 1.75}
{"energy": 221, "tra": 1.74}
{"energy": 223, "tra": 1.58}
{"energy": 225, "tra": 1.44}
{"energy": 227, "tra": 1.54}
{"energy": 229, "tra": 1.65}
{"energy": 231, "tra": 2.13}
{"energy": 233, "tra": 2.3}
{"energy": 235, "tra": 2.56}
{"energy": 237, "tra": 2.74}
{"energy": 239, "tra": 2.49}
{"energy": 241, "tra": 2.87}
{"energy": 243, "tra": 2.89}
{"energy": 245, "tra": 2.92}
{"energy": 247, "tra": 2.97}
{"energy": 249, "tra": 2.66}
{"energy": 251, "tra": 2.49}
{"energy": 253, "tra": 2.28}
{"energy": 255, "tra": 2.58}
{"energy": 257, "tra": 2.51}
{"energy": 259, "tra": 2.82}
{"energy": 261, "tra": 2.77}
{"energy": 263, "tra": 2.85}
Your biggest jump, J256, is 0.31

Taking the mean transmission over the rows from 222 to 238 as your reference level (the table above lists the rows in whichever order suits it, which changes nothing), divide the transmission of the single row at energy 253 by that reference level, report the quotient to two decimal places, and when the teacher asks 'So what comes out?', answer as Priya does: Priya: 1.14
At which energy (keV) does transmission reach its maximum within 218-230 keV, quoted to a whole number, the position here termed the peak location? 219 keV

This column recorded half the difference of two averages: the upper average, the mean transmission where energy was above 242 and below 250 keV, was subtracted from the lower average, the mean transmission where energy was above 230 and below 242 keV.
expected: -0.17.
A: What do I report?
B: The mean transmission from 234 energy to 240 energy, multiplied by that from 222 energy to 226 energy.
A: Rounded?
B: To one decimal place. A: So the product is 3.9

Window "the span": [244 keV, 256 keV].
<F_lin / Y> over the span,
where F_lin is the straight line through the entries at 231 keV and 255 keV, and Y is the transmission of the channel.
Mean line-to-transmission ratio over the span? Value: 0.95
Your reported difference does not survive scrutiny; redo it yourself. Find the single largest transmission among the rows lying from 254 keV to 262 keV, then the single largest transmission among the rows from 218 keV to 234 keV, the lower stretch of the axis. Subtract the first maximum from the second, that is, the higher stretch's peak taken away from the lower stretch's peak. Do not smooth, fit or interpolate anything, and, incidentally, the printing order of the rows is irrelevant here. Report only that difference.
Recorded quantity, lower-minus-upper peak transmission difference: -0.52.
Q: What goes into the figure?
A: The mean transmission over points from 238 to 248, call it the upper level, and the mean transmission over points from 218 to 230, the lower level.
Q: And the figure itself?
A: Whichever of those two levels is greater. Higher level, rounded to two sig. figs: 2.8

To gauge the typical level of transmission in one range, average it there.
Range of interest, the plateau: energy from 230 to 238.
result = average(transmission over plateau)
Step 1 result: 2.43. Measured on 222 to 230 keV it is 1.55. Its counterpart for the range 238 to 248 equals 2.83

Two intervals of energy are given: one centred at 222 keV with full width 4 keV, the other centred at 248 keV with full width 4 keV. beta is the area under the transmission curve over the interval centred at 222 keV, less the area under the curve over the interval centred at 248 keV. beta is -5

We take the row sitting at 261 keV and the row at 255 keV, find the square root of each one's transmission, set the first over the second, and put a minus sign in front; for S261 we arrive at -1.04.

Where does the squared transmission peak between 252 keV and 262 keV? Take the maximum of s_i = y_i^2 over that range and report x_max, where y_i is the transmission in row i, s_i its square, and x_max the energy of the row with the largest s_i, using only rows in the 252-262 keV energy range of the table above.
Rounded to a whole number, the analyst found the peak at 259 keV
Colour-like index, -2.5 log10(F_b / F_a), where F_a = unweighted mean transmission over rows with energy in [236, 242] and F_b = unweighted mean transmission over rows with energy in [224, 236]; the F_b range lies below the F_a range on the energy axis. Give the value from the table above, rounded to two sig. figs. 0.36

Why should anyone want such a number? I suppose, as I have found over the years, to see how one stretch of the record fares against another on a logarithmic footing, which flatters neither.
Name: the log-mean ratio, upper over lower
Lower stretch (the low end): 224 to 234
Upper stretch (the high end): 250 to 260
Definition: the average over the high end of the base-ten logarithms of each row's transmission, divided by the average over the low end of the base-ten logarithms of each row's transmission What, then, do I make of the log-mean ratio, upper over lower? 1.6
